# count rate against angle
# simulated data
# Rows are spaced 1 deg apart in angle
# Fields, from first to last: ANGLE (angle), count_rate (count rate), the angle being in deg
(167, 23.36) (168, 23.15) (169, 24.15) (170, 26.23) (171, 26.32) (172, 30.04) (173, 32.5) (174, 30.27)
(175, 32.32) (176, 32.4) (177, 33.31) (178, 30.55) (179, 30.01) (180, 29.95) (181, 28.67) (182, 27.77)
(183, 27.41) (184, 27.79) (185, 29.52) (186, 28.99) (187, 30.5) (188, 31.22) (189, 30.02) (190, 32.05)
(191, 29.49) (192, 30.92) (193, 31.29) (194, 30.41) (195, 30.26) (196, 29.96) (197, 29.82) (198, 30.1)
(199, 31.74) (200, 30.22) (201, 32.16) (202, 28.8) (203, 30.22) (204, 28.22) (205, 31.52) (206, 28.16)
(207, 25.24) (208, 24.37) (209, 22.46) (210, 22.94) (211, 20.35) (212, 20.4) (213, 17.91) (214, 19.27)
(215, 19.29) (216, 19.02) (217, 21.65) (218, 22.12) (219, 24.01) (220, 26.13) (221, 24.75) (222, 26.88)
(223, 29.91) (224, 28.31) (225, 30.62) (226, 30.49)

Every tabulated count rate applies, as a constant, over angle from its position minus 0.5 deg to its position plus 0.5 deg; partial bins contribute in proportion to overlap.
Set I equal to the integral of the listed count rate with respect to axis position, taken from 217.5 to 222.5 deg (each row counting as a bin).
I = 124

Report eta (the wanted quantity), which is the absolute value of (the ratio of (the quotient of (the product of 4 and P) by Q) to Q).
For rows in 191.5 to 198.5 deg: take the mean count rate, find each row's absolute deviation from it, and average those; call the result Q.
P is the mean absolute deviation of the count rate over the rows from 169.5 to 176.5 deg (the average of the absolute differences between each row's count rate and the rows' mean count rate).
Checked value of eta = 51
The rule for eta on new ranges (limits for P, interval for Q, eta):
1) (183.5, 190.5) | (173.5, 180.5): 3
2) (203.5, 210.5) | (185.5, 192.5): 16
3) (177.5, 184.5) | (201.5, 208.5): 1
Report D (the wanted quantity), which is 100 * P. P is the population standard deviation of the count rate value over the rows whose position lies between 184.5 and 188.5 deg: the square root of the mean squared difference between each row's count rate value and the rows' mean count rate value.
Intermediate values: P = 0.9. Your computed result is 86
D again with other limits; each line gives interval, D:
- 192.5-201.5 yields 80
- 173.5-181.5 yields 147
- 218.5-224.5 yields 201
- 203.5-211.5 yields 343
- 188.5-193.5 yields 91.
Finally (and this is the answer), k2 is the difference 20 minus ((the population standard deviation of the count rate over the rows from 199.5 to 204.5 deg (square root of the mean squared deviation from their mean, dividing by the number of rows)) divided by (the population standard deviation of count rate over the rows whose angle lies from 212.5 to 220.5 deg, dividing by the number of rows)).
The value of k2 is 19.5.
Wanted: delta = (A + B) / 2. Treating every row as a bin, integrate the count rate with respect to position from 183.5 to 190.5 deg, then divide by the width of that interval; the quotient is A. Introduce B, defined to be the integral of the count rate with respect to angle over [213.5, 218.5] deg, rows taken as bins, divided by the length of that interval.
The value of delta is 25.1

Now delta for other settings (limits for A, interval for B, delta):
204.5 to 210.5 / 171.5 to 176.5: 28.6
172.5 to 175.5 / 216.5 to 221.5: 27.7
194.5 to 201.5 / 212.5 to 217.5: 25.0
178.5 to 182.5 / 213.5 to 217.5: 24.5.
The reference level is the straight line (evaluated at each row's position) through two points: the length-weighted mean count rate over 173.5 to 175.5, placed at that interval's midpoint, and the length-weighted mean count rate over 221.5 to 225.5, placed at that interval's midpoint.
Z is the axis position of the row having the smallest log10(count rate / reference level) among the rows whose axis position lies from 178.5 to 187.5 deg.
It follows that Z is 183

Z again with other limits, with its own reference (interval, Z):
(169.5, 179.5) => 170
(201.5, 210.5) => 209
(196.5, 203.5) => 202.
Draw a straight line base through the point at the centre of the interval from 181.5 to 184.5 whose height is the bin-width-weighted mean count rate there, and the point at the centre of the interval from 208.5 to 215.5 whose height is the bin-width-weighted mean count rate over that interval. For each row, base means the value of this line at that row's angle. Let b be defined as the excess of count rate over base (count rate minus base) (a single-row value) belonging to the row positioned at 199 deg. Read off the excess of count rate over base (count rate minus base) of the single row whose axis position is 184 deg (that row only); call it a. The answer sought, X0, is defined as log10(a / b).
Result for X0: -1.3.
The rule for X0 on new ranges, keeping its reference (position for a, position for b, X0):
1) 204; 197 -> 0.0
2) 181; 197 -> -1.0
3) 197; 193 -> 0.0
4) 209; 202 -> -0.6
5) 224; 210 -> 0.7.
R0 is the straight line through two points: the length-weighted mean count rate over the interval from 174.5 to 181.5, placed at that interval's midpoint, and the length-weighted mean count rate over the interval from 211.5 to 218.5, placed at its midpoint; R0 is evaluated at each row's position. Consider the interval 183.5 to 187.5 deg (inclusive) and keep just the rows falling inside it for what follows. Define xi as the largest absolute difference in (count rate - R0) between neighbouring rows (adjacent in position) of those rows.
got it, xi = 2.0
